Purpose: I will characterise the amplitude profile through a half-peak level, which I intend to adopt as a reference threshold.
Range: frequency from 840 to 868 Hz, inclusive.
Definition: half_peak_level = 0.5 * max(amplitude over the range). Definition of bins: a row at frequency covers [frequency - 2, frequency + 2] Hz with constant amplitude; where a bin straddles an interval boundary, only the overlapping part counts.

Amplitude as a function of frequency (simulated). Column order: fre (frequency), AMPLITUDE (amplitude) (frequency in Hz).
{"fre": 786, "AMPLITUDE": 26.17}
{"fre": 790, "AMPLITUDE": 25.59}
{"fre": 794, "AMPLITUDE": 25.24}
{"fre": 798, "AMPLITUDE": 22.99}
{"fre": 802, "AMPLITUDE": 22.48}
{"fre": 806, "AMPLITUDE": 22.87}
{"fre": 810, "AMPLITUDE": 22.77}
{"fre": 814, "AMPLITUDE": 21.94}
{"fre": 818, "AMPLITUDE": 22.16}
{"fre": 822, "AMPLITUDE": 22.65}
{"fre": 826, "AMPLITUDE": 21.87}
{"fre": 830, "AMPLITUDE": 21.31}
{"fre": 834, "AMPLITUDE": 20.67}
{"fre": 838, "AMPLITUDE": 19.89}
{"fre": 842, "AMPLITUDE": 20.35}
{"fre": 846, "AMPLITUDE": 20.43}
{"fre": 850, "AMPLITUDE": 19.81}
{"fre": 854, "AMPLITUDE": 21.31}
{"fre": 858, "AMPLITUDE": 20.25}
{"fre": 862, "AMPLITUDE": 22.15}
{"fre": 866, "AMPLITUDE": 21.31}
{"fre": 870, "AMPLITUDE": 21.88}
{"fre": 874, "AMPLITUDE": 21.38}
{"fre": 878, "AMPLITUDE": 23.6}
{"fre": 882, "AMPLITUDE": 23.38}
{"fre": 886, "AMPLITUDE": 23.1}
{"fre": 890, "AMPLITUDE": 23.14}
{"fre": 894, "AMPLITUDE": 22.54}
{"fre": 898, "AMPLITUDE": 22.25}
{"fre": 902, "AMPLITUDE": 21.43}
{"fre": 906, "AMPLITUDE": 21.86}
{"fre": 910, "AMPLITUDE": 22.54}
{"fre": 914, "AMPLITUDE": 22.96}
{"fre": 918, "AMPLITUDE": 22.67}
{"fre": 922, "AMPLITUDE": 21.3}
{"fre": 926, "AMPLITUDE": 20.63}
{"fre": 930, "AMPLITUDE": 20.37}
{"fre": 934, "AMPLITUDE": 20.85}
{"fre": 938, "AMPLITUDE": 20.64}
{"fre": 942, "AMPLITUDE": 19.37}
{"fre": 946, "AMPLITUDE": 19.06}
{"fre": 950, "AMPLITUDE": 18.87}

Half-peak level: 11.1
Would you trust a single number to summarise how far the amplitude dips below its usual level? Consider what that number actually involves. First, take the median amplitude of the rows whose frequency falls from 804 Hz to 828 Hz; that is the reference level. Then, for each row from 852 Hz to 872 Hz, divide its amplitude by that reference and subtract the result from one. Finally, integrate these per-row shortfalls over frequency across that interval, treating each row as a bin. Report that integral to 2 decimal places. 0.91 Hz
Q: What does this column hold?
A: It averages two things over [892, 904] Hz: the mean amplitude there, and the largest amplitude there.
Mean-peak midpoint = 22.3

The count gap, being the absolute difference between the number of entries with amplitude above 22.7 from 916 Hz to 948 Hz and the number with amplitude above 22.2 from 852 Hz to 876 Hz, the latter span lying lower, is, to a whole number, 0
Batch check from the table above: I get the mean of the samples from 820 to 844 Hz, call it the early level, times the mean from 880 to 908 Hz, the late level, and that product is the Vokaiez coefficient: 476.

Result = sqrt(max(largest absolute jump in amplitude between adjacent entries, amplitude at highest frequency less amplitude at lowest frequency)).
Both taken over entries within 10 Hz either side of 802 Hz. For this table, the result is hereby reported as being 1.5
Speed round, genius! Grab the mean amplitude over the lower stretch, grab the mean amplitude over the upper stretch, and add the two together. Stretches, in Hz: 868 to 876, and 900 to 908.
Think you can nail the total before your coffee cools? 43.3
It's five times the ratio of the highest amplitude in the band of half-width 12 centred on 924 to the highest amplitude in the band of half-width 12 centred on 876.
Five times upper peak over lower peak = 4.86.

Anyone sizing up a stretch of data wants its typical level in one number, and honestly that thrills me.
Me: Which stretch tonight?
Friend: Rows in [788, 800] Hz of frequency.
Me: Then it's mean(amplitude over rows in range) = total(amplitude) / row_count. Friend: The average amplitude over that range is 25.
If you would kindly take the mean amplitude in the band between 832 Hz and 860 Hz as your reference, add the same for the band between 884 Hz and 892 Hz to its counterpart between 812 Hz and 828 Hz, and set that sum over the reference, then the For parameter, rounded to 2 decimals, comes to 2.22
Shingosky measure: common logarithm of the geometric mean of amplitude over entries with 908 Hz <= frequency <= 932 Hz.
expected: 1.34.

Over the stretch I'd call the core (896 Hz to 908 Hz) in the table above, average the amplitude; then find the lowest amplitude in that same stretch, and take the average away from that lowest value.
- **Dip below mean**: -0.42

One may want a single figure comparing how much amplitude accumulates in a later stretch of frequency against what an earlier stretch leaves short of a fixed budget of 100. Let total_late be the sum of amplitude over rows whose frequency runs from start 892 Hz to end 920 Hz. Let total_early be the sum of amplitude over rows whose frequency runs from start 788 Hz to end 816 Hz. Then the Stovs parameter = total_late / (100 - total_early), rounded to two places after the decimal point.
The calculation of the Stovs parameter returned -2.45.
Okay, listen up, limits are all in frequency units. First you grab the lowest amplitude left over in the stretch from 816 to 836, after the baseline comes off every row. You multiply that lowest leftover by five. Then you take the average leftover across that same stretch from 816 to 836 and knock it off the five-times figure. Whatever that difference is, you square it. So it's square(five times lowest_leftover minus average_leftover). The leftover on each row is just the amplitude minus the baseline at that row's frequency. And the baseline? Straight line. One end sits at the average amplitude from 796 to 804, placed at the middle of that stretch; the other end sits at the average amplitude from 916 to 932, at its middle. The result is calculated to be 58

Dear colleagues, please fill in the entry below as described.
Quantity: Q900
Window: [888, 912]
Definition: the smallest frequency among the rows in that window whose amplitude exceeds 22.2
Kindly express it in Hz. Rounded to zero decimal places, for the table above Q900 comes 890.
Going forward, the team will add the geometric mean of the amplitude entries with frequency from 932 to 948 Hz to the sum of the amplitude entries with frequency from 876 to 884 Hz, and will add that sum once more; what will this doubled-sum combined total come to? 114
